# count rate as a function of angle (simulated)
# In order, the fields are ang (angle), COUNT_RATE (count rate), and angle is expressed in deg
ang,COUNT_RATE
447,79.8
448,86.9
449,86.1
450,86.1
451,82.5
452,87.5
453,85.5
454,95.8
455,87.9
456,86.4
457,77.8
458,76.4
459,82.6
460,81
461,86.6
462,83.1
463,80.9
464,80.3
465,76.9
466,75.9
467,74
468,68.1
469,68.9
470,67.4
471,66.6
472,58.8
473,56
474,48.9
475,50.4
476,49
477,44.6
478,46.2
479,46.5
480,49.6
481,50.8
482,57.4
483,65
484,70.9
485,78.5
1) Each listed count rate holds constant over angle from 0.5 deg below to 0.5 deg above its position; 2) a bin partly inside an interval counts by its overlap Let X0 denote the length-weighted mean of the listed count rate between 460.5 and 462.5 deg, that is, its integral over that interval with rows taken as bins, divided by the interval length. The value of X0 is 85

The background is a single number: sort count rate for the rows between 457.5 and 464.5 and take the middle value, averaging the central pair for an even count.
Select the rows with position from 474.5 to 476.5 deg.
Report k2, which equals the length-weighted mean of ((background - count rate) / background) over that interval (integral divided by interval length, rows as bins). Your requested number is 0.39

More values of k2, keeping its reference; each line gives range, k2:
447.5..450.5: -0.07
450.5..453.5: -0.05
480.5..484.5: 0.25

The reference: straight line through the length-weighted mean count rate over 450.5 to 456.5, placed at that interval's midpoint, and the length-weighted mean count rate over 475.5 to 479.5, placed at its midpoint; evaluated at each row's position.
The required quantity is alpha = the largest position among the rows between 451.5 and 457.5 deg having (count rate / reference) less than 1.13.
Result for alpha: 457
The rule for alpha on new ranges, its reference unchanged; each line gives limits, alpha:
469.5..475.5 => 475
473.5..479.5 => 479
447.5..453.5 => 453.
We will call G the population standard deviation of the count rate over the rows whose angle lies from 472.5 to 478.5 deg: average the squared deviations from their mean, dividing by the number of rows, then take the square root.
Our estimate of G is 3.6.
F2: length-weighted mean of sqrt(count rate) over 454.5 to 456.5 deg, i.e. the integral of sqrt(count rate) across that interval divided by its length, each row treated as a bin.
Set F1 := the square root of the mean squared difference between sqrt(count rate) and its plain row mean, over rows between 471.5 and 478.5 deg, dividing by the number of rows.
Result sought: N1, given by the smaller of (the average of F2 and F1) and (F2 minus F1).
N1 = 4.83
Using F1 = 0.33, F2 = 9.34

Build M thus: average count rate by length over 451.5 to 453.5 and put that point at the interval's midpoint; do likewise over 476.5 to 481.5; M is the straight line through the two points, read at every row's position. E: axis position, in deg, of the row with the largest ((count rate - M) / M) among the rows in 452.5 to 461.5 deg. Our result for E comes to 461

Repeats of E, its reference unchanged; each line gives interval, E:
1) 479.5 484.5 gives 484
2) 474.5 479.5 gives 479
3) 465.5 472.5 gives 466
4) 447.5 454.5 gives 454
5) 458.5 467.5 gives 461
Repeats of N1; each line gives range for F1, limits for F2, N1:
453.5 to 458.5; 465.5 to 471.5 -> 4.38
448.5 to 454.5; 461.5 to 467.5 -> 4.54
